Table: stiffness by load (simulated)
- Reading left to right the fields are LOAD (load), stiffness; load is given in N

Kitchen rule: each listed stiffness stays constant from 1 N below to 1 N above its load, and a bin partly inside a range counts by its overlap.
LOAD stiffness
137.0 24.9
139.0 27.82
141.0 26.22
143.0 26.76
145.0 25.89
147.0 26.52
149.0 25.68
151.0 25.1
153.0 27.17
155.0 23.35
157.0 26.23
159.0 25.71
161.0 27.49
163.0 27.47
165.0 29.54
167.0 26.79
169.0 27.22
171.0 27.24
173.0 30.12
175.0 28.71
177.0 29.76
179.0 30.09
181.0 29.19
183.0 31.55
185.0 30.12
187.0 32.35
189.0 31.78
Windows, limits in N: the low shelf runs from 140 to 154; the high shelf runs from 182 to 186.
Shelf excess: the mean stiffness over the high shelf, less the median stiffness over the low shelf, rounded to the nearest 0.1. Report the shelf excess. 4.6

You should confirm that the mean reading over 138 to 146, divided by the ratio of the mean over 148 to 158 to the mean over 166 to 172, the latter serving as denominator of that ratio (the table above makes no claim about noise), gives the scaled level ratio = 28.3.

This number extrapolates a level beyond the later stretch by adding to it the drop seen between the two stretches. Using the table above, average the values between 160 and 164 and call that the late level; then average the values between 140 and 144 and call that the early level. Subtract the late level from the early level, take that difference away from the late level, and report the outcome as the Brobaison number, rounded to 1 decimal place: 28.5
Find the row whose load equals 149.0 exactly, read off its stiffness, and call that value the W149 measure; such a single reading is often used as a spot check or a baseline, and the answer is 25.68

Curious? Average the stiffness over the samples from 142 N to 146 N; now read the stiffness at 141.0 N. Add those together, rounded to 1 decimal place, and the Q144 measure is 52.5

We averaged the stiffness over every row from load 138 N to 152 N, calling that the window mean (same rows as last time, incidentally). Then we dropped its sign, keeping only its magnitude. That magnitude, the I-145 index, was 26.3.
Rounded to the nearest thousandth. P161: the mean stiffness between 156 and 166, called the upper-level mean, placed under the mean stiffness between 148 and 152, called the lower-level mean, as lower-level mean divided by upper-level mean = 0.930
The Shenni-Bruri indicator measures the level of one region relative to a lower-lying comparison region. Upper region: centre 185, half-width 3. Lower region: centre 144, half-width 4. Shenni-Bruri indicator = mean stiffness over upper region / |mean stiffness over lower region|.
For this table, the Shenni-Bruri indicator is 1.19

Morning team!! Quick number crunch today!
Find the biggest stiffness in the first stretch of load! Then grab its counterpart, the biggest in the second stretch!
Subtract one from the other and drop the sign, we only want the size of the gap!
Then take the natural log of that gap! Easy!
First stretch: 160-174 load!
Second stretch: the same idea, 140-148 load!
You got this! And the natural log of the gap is 1.21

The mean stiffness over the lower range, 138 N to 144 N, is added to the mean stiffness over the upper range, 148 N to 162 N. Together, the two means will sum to 52.8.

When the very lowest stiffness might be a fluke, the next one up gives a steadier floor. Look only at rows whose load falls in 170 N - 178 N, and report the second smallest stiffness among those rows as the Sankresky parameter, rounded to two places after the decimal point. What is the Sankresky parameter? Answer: 28.71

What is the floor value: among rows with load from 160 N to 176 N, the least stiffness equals 26.79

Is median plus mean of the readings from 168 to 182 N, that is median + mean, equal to 58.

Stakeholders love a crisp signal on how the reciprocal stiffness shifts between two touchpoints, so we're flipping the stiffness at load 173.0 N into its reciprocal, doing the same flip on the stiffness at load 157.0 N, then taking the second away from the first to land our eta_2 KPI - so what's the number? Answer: -0.005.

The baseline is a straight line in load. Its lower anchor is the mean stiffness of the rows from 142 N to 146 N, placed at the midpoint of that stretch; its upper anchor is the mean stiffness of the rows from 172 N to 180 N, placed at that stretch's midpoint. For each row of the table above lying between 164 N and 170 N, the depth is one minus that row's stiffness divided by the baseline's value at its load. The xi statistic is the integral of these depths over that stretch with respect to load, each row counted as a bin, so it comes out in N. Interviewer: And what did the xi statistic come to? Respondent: 0.18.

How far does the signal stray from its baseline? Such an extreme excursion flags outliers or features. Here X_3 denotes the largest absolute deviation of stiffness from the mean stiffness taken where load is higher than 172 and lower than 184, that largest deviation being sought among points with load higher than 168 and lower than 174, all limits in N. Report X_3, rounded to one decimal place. 2.7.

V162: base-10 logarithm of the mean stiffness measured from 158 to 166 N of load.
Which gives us 1.44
